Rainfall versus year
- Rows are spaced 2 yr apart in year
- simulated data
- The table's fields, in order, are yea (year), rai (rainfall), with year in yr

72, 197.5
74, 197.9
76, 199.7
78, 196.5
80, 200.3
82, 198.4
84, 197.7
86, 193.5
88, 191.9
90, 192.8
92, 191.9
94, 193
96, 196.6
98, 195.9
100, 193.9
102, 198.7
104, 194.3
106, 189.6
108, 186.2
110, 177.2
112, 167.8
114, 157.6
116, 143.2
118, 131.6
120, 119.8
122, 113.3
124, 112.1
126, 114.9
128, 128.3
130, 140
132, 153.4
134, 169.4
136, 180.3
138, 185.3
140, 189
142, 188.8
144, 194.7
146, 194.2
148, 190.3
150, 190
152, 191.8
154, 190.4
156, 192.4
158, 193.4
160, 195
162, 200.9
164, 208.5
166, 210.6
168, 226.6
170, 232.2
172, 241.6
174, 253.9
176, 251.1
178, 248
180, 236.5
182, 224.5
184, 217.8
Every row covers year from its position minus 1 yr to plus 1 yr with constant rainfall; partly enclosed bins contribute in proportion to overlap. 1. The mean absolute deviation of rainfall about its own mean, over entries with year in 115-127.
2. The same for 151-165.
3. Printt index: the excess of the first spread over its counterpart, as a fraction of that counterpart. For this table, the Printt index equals 1.0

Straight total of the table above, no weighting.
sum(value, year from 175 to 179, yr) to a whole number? 499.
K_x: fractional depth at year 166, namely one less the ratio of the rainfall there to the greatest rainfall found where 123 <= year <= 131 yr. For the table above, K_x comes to -0.50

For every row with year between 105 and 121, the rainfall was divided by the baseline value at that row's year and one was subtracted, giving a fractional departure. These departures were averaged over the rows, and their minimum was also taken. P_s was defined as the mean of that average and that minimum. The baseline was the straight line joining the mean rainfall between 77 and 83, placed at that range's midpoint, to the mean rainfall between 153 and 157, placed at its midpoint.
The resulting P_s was -0.285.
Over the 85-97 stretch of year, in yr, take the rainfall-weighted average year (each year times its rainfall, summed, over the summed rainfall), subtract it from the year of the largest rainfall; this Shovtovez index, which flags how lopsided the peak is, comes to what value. 5.0 yr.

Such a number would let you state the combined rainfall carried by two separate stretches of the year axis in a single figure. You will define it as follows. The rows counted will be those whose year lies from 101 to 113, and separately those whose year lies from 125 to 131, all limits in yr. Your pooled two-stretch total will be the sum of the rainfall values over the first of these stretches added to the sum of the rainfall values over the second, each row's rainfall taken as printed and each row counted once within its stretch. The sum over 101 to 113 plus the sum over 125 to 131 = 1497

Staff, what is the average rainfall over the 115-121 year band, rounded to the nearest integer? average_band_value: 132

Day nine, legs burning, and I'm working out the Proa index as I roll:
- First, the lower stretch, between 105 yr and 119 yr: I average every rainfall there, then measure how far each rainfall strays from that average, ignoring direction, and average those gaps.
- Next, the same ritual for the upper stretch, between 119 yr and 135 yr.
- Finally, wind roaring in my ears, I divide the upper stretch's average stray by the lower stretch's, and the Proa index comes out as 1.0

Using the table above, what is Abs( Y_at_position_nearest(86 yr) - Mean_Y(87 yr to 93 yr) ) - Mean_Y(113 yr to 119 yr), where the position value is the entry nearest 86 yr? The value -143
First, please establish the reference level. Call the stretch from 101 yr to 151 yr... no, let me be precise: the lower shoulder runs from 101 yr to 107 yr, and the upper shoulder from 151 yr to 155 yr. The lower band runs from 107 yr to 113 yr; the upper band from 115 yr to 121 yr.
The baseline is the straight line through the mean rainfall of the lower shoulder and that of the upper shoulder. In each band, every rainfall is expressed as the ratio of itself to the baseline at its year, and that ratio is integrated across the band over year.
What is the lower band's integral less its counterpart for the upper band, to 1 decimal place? 1.4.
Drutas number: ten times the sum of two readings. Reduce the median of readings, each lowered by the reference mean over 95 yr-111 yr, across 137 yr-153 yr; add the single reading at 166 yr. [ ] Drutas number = 2092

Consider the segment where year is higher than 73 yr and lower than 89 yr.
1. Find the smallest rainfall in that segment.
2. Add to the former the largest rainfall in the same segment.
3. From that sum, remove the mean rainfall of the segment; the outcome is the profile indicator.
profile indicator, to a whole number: 195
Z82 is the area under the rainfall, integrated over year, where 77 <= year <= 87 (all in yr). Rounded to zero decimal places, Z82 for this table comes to 1973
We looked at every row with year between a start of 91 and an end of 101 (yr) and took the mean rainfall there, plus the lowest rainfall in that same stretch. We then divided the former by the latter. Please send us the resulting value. 1.01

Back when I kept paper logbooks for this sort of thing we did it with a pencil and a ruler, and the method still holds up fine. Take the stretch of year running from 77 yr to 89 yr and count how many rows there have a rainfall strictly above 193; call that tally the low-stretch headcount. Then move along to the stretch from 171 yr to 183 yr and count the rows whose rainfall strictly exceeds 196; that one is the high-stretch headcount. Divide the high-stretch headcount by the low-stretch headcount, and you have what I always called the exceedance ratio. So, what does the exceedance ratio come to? 1.2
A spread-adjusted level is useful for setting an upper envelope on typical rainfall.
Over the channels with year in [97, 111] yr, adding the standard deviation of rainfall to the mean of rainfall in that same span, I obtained 198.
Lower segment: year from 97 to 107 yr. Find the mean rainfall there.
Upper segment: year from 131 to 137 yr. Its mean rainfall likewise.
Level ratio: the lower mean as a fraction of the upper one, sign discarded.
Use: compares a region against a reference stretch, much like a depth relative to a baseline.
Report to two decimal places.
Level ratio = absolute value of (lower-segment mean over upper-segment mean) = 1.16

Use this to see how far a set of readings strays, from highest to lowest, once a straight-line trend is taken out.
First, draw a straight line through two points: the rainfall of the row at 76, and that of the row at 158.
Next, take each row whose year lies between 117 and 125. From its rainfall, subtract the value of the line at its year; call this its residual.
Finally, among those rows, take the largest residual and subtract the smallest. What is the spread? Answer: 19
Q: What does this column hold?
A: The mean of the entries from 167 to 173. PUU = 233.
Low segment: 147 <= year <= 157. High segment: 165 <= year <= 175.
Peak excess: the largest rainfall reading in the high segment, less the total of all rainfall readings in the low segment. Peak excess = -701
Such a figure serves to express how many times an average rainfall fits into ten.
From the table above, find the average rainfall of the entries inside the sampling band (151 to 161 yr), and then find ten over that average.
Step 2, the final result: 0.0519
